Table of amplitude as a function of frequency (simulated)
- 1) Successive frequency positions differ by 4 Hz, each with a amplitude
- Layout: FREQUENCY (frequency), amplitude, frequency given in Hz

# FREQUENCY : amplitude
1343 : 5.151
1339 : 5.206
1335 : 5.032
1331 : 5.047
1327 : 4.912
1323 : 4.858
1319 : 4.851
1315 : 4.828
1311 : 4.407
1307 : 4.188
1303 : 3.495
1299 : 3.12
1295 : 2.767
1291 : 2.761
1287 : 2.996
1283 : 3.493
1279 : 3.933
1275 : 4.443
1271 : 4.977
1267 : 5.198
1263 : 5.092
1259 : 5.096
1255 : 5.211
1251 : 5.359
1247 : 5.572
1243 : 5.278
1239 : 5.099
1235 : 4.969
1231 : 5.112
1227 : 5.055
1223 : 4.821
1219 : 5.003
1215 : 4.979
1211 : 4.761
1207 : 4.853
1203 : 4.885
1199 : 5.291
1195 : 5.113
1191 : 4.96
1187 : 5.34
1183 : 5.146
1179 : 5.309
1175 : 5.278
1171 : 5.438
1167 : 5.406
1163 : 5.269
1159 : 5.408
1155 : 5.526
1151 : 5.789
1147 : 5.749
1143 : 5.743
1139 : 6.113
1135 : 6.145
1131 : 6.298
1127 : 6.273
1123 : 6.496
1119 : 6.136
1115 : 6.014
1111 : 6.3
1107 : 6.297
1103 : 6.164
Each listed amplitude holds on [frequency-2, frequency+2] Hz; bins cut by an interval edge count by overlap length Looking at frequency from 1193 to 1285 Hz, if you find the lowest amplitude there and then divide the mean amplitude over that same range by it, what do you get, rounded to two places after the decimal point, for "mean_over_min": 1.41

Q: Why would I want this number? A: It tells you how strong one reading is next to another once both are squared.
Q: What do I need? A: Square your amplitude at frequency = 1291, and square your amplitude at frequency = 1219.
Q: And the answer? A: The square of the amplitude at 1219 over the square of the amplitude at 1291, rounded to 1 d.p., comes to 3.3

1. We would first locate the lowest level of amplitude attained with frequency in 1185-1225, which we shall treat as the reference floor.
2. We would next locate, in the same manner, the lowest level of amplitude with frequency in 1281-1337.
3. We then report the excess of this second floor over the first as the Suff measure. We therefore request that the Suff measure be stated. -2.00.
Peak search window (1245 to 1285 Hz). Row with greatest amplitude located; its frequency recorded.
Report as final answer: 1247 Hz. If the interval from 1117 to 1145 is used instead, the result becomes 1123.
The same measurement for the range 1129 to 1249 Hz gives 1131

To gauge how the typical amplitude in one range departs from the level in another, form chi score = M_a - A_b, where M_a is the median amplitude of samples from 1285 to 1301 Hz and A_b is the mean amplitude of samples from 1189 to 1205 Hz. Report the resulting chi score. -2.2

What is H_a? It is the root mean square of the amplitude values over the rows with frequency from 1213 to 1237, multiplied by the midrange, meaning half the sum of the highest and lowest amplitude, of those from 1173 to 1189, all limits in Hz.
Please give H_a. 26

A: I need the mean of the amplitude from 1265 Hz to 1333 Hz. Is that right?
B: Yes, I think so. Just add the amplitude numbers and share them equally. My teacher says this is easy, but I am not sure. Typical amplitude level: 4.13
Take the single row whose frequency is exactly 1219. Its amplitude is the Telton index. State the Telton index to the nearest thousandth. 5.003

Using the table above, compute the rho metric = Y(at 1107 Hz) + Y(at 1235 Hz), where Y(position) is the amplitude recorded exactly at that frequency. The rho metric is 11.3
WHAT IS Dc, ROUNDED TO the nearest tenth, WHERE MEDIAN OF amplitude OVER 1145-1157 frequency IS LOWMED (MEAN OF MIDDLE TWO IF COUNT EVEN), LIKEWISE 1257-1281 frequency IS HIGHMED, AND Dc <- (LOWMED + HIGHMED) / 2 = 5.4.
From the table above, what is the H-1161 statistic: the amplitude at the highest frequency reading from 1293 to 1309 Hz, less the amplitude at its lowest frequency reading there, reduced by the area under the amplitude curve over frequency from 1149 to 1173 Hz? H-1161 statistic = -130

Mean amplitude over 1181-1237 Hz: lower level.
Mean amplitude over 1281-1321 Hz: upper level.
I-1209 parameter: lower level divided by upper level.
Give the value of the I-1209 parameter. 1.36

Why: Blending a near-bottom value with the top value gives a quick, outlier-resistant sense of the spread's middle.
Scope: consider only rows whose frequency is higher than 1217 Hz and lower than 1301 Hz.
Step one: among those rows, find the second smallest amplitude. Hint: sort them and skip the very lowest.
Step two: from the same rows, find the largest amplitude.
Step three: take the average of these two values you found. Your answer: 4.17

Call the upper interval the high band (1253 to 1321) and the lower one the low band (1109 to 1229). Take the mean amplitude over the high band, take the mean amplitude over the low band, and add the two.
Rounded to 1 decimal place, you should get 9.7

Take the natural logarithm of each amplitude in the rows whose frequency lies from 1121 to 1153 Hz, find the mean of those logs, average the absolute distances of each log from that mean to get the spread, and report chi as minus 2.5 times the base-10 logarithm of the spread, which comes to 3.5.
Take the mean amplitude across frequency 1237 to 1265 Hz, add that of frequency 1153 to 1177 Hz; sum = 10.6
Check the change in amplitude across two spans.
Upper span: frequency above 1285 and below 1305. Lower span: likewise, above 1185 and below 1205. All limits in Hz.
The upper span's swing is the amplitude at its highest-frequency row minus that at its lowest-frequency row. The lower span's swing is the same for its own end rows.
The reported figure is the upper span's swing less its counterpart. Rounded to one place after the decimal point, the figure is 1.0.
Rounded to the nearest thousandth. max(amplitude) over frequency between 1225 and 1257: 5.572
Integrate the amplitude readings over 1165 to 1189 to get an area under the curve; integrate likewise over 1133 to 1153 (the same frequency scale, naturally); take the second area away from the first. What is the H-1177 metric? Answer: 10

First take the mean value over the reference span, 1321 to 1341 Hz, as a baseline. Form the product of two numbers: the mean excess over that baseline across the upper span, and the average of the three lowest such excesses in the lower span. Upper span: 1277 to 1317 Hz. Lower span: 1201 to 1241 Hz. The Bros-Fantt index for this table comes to 0.3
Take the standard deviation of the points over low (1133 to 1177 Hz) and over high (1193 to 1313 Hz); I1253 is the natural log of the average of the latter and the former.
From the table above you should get -0.6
